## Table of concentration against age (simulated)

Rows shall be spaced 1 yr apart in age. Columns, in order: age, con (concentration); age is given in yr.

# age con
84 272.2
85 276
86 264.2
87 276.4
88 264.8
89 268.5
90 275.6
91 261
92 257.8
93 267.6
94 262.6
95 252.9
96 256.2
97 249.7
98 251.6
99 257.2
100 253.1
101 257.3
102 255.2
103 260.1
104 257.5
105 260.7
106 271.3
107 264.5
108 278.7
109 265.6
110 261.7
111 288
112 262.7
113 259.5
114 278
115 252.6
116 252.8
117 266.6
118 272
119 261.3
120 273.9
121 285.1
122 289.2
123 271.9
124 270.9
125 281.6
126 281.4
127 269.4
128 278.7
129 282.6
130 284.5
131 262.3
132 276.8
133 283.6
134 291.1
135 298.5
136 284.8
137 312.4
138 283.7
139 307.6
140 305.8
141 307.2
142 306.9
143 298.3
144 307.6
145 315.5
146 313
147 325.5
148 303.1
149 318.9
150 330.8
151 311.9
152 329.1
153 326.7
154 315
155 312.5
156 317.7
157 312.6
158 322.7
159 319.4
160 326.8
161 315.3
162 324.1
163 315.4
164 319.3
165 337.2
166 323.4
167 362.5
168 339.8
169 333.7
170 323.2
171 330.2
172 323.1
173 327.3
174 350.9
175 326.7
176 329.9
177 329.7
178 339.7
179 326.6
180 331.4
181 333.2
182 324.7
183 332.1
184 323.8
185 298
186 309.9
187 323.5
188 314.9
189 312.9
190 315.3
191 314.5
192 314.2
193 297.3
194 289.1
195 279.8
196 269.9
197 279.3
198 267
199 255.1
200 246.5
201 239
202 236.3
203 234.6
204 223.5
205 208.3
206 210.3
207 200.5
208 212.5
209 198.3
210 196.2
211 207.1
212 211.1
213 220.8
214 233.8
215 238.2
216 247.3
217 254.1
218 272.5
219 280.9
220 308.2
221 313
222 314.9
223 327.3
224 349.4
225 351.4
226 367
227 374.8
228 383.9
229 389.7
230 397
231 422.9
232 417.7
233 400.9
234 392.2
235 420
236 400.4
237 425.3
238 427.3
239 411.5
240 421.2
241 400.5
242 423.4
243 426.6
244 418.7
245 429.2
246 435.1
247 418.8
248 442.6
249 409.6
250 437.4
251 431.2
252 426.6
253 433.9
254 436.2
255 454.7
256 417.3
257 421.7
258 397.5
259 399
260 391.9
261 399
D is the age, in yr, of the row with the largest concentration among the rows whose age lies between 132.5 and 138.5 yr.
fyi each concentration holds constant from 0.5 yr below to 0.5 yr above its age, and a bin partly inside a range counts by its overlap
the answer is 137 yr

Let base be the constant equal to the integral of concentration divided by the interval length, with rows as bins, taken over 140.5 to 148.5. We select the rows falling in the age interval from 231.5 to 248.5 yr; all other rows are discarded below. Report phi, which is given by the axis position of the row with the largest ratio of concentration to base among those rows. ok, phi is 248 yr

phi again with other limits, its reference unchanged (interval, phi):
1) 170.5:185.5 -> 174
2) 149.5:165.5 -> 165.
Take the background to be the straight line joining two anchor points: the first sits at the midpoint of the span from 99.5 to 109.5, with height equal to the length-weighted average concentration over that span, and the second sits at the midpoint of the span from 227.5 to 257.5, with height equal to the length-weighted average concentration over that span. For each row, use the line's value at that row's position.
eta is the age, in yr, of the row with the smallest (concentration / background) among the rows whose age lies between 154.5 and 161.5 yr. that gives 161 yr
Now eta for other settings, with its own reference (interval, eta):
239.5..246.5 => 241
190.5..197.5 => 196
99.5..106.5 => 102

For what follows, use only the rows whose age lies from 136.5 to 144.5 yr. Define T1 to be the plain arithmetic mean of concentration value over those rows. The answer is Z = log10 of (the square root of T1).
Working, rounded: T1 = 304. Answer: 1.24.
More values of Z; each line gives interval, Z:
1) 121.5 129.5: 1.22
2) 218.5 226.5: 1.26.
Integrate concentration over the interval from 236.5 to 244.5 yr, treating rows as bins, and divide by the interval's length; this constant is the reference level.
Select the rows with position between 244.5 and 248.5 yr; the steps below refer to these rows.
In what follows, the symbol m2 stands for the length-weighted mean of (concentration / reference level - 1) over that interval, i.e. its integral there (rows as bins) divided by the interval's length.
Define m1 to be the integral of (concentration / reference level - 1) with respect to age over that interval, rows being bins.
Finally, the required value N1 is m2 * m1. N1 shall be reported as 0.0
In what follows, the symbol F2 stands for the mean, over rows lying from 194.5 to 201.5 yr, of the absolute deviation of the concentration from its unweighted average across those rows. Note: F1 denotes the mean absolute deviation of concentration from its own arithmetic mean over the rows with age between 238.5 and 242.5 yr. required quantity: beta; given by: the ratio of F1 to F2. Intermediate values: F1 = 8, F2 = 13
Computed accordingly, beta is 0.6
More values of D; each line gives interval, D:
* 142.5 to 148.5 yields 147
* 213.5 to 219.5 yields 219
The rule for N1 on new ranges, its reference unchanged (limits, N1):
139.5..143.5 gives 0.3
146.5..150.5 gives 0.2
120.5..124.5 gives 0.4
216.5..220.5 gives 0.4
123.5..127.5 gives 0.5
